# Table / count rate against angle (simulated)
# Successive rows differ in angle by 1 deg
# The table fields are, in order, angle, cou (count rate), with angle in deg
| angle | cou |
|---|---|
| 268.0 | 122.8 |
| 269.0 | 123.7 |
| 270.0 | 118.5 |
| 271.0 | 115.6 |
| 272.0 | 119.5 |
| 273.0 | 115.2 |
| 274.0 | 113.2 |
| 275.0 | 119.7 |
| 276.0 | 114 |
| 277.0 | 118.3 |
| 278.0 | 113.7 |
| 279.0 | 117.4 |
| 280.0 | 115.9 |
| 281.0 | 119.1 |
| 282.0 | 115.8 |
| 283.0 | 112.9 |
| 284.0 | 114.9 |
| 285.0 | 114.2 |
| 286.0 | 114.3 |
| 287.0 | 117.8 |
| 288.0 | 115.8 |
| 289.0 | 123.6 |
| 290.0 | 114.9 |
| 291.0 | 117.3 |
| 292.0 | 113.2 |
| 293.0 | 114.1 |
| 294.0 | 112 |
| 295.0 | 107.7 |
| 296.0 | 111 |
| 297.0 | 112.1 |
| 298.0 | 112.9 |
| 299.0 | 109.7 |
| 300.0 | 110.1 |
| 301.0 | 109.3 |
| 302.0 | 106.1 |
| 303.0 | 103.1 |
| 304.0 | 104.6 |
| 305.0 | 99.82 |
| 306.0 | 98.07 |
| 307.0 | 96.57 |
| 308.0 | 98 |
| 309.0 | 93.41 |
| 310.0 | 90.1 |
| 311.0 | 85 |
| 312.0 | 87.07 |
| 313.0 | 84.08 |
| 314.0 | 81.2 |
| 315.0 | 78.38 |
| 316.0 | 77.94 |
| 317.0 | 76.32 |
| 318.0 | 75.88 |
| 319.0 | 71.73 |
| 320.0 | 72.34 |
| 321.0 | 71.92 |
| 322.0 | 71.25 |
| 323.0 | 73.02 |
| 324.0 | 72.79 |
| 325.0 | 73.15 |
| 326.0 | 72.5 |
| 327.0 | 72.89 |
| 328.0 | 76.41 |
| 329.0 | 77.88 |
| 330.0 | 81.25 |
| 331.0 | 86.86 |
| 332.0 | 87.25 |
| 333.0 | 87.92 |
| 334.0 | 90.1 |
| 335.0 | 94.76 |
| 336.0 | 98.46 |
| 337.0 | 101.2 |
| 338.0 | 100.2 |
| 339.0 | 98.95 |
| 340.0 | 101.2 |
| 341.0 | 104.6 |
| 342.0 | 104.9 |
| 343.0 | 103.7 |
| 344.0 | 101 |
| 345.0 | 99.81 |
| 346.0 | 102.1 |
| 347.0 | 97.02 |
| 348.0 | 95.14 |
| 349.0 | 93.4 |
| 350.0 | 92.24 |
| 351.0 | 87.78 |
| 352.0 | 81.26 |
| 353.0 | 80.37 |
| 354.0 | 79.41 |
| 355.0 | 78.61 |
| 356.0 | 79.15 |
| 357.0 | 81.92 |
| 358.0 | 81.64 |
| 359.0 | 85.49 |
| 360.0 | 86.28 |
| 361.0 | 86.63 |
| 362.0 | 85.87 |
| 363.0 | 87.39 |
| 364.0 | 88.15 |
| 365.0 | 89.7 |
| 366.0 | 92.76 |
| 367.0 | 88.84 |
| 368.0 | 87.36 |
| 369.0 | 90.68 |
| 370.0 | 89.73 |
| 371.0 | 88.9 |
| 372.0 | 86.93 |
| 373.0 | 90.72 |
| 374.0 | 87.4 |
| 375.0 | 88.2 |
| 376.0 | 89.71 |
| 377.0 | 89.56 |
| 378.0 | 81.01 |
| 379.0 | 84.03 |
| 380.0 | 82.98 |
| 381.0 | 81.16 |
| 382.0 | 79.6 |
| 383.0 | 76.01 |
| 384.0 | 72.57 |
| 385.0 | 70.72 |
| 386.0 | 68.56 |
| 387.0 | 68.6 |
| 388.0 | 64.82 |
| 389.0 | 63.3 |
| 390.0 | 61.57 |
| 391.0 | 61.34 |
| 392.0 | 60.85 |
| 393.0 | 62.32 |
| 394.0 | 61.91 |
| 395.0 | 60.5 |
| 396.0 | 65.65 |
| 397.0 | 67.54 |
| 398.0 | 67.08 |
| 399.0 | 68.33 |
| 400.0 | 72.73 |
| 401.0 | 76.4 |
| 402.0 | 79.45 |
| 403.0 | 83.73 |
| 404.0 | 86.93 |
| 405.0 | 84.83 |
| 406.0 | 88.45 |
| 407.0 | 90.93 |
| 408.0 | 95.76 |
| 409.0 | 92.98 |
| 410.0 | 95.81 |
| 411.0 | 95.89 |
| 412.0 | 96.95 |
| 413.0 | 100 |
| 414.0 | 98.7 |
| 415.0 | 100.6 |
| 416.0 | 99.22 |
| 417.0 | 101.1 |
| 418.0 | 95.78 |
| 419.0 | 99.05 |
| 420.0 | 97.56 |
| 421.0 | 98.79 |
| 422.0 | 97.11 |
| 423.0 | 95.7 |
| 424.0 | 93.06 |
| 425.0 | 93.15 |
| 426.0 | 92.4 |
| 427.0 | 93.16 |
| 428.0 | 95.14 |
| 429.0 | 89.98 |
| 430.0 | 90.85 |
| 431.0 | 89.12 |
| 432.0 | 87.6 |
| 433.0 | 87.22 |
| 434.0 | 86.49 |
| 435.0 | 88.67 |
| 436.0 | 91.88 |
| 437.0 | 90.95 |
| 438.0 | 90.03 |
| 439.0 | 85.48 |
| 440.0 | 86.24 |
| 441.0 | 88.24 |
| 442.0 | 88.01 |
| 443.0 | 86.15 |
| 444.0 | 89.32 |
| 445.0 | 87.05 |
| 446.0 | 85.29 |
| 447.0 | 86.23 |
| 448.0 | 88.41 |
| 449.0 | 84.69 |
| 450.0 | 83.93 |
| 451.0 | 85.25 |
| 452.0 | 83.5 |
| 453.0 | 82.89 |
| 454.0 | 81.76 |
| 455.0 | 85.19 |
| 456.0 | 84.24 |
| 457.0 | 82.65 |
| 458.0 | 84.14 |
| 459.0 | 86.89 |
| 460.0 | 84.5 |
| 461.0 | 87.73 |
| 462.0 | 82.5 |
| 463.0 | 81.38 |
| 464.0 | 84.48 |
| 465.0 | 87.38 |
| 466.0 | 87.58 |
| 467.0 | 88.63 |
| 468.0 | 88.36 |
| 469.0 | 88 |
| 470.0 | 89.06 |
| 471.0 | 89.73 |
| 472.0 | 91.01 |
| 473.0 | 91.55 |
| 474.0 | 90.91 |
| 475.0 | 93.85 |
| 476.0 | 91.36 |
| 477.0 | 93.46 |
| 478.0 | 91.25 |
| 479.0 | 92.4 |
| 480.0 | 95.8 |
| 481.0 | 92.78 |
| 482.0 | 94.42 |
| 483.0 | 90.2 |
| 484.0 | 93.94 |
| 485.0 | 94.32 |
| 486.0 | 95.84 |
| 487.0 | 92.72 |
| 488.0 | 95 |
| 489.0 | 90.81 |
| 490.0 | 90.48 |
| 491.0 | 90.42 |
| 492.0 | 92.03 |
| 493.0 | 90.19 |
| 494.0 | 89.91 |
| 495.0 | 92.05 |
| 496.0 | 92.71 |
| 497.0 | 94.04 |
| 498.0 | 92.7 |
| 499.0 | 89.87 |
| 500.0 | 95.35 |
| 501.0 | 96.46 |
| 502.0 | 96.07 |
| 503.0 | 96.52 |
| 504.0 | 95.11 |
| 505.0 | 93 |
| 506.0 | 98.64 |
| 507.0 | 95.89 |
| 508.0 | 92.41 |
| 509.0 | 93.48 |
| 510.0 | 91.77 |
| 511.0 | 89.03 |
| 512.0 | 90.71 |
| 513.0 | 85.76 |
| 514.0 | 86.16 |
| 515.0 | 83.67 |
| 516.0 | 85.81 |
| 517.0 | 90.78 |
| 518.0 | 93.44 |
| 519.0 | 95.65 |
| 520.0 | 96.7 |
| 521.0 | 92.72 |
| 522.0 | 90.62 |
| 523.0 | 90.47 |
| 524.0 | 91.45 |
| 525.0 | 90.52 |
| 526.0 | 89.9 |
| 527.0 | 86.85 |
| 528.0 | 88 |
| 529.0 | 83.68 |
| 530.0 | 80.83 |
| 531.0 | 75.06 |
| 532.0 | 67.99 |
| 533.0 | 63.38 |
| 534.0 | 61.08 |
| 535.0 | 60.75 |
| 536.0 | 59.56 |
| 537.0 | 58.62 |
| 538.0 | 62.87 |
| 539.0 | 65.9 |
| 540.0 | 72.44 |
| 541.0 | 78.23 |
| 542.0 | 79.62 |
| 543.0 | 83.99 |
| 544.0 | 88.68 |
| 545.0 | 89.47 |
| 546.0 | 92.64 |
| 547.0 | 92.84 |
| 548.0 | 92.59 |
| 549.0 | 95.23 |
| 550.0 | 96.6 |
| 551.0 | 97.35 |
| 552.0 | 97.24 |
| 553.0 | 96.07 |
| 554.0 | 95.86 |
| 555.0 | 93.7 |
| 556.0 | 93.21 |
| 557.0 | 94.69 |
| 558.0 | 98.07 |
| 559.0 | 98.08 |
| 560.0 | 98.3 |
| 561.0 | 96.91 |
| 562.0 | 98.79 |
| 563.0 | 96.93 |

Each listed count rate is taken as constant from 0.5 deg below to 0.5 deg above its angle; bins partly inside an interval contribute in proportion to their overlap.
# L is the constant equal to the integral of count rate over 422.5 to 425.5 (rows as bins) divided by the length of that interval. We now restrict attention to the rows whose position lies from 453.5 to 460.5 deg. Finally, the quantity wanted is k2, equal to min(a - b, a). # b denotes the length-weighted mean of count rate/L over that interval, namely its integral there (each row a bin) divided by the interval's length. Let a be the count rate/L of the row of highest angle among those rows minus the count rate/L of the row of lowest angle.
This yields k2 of -0.87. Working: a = 0.03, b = 0.90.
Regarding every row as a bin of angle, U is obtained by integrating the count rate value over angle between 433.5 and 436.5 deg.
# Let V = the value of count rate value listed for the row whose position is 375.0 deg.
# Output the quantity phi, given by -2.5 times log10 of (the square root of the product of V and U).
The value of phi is -5.5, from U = 267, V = 88.2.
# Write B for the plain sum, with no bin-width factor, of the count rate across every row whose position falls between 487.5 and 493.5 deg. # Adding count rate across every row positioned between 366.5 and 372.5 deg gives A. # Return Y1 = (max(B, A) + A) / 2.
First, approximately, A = 532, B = 549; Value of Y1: 541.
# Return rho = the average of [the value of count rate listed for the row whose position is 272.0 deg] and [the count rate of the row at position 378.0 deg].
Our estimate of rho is 100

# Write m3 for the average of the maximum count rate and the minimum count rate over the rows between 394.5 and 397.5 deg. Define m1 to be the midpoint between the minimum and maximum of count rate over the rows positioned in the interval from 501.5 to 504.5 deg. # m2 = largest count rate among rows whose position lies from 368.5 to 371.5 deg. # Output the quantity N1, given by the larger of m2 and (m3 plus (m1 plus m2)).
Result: 251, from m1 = 96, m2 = 90.68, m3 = 64.0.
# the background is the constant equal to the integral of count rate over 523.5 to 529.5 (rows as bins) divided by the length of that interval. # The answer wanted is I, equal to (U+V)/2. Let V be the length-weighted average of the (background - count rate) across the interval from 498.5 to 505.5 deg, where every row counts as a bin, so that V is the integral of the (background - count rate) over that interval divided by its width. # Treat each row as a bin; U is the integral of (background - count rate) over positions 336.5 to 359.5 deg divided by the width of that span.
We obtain -5.2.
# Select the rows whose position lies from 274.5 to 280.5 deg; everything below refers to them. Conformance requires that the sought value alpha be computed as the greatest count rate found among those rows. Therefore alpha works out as 119.7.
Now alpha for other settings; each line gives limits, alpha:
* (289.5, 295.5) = 117.3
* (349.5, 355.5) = 92.24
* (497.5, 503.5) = 96.52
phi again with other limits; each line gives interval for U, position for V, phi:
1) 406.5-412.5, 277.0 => -6.0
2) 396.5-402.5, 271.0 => -5.9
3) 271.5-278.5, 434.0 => -6.1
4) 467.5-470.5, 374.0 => -5.5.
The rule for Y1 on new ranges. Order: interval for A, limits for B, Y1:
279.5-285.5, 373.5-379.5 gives 693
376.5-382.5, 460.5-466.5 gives 505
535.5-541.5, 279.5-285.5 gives 545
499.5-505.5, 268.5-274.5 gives 639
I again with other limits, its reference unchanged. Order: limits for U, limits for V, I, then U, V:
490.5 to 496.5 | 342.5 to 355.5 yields -3.0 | -3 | -3.3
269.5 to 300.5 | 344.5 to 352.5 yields -15.9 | -27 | -5.2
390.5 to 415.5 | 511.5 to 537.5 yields 6.9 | 8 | 6.1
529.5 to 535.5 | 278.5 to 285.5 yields -3.6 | 20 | -27.3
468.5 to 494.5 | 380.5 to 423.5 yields 1.6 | -4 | 6.8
